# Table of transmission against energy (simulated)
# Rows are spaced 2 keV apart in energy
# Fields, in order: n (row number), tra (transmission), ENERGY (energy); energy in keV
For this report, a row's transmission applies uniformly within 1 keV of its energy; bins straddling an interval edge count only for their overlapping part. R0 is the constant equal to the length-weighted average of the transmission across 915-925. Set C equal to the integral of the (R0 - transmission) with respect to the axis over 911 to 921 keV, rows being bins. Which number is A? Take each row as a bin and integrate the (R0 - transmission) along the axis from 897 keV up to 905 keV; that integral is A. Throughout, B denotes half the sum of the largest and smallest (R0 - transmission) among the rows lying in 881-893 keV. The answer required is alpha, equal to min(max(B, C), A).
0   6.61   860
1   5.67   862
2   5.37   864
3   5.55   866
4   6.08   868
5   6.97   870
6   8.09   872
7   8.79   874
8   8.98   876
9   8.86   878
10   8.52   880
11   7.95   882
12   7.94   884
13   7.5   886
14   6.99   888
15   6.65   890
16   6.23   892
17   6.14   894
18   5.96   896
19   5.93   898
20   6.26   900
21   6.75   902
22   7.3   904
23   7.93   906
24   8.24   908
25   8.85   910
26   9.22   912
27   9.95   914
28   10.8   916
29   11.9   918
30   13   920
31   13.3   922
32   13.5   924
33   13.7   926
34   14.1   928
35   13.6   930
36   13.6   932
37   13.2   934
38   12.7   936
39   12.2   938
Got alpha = 15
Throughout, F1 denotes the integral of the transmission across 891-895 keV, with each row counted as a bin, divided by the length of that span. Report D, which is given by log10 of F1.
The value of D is 0.79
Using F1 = 6.2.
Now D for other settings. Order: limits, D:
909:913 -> 0.96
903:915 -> 0.93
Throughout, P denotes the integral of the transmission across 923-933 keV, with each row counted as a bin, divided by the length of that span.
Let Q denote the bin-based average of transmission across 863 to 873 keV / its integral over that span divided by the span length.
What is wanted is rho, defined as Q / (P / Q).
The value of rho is 3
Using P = 14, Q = 6.4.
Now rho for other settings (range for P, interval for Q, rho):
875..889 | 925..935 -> 23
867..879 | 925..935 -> 23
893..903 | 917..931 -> 28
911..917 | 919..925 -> 18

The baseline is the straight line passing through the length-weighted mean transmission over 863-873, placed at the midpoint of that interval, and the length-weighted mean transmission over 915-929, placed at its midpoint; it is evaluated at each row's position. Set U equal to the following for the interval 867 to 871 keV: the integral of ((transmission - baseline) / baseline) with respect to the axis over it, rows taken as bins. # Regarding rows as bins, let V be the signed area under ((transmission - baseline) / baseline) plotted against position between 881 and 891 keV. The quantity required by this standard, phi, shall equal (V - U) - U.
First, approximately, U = 0.0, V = -1.3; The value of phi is -1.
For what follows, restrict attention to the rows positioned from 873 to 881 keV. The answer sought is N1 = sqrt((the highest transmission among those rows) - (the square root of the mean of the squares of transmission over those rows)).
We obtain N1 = 0.4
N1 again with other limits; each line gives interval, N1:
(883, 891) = 0.8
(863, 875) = 1.4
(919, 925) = 0.5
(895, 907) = 1.1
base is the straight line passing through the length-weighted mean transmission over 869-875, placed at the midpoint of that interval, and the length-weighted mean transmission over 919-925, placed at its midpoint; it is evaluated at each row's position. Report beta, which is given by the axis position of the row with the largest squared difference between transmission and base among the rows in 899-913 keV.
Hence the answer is 900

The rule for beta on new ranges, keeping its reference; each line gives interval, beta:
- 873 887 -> 886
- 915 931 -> 916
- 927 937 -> 936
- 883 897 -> 896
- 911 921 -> 912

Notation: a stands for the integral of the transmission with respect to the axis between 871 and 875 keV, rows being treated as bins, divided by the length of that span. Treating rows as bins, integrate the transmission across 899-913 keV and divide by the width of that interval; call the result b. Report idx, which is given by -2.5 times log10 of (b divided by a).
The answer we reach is 0.09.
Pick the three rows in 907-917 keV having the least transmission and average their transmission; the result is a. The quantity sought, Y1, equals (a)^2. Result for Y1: 77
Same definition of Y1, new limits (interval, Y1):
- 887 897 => 37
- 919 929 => 176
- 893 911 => 36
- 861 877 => 31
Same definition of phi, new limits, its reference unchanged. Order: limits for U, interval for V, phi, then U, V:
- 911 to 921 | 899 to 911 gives -2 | -1.0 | -3.7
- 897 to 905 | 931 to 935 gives 6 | -2.9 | -0.2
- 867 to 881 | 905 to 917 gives -6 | 1.7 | -2.5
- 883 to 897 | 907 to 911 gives 6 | -3.4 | -1.0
